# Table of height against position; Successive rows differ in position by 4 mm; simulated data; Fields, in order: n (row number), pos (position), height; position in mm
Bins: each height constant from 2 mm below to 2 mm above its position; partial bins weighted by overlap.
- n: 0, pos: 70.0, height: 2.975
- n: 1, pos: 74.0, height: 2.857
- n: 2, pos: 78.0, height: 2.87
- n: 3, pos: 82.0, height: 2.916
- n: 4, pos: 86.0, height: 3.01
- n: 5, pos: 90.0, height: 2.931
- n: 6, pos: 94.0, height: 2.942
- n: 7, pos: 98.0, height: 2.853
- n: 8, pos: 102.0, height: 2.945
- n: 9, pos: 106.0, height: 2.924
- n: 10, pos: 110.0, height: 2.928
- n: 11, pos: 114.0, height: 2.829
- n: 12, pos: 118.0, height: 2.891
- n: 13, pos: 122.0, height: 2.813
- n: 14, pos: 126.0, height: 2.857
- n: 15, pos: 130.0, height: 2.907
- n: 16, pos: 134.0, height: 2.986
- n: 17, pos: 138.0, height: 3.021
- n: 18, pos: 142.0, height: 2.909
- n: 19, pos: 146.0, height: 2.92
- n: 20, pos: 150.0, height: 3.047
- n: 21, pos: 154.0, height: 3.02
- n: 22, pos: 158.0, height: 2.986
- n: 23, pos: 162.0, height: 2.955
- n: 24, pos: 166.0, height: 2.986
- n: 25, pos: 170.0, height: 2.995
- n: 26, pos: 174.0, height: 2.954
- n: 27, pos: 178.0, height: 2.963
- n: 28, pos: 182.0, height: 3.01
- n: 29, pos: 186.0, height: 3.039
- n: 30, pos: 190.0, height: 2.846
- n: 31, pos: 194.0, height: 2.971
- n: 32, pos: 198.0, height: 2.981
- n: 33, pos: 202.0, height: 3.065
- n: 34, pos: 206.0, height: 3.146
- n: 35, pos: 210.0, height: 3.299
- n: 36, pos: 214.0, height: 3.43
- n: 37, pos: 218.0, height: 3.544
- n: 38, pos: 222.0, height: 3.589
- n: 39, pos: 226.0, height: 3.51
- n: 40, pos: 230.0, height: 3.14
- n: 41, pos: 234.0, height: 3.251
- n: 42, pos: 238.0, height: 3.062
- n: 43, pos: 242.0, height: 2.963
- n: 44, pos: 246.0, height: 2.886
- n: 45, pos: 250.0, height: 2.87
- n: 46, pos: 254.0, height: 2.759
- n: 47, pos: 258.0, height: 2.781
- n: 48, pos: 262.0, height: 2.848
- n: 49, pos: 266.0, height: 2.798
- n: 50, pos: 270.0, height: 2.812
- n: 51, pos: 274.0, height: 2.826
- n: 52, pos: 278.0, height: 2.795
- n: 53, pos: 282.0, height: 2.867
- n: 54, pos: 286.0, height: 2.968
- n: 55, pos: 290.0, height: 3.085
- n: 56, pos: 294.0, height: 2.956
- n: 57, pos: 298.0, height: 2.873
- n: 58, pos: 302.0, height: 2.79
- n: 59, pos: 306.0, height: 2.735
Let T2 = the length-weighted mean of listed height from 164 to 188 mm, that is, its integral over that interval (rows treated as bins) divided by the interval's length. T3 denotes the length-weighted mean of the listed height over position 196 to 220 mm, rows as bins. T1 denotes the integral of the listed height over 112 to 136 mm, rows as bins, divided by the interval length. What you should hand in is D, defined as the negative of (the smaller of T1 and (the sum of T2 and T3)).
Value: -2.88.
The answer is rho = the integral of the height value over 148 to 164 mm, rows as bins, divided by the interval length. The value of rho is 3.00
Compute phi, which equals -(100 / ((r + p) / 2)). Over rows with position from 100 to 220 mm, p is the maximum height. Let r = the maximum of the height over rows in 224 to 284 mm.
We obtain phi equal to -28.4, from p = 3.544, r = 3.51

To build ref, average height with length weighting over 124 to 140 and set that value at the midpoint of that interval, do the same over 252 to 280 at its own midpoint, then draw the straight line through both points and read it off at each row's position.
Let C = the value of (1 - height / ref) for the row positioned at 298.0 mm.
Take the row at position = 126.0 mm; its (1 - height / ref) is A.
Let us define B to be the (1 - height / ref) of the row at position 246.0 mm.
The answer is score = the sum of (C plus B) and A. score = -0.03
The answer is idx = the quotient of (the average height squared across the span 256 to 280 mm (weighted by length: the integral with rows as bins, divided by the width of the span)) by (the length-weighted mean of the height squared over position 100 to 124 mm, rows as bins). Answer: 0.95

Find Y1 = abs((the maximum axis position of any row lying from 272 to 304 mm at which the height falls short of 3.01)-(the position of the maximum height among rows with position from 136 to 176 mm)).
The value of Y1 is 152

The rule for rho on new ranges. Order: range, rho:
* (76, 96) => 2.93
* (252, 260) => 2.77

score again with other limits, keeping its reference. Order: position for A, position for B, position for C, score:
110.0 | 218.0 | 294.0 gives -0.30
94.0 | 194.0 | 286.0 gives -0.09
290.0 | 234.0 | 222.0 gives -0.52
